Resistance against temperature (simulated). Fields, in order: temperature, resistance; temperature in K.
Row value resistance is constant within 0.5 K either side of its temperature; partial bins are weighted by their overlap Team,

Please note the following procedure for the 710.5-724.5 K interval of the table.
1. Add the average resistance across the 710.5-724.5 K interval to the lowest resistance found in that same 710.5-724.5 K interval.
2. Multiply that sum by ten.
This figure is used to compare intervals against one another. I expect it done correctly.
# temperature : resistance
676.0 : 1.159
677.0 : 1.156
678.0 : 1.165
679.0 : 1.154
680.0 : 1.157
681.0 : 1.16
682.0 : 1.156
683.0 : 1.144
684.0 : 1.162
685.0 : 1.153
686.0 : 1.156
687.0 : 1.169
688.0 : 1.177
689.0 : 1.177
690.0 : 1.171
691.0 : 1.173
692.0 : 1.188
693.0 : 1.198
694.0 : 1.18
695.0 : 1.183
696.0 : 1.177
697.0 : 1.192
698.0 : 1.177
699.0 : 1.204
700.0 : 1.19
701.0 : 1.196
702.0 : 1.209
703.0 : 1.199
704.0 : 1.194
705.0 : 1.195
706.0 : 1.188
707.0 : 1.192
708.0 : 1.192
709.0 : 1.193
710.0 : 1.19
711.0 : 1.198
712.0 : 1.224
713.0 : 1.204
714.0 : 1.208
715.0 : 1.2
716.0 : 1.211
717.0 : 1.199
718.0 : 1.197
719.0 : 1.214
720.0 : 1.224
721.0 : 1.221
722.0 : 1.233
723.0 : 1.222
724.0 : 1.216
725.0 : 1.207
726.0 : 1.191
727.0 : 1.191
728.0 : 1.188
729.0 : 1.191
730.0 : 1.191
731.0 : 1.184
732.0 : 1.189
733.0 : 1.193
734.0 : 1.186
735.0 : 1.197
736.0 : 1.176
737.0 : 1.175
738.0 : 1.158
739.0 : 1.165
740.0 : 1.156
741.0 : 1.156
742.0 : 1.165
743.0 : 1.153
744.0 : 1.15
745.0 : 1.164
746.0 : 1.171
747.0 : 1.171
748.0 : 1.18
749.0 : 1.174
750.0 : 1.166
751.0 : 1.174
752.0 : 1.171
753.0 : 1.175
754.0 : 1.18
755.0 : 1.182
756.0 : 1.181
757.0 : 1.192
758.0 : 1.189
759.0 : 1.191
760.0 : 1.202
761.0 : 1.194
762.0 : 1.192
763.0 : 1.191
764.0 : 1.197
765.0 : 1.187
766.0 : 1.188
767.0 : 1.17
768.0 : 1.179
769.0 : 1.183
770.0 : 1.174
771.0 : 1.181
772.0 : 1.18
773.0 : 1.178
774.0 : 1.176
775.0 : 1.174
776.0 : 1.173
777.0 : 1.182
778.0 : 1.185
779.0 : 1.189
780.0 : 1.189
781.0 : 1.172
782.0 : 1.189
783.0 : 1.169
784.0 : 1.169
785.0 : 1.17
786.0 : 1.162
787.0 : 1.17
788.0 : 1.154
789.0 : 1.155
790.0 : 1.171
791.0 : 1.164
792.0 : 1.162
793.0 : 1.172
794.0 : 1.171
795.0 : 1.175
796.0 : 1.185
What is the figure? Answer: 24.1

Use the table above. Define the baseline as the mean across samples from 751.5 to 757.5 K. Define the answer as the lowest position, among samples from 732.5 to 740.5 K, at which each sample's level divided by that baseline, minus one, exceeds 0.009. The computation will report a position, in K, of 733.0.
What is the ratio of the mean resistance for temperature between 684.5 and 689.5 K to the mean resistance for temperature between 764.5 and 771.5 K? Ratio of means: 0.988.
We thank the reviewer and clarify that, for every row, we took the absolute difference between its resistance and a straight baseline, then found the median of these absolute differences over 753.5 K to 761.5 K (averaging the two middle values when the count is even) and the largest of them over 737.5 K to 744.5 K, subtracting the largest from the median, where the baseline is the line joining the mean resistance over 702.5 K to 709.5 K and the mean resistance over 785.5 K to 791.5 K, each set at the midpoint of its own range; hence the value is -0.0130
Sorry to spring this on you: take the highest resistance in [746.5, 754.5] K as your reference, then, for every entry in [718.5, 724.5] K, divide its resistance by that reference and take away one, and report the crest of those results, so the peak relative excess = 0.04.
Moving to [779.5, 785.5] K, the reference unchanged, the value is 0.01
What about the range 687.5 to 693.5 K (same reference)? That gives 0.02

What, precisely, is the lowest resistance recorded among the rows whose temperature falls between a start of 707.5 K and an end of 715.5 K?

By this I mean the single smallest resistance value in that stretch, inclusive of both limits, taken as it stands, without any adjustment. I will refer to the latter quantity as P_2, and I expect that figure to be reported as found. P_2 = 1.19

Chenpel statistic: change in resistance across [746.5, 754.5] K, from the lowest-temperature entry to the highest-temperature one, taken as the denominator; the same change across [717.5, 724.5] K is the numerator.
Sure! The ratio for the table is 2.1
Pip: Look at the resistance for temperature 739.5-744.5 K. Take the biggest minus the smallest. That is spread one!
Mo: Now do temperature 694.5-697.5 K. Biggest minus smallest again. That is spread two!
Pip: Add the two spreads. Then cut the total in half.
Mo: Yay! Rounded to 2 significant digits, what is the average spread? 0.015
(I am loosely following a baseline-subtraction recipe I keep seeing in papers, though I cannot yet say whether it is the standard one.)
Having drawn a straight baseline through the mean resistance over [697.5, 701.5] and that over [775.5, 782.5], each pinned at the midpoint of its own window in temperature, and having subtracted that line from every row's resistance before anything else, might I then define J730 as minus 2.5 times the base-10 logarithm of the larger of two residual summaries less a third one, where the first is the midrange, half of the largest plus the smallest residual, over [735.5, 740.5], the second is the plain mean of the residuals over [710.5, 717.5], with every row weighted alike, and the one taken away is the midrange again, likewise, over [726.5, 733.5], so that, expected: 4.5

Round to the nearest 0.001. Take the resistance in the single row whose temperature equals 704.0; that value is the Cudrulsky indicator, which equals 1.194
